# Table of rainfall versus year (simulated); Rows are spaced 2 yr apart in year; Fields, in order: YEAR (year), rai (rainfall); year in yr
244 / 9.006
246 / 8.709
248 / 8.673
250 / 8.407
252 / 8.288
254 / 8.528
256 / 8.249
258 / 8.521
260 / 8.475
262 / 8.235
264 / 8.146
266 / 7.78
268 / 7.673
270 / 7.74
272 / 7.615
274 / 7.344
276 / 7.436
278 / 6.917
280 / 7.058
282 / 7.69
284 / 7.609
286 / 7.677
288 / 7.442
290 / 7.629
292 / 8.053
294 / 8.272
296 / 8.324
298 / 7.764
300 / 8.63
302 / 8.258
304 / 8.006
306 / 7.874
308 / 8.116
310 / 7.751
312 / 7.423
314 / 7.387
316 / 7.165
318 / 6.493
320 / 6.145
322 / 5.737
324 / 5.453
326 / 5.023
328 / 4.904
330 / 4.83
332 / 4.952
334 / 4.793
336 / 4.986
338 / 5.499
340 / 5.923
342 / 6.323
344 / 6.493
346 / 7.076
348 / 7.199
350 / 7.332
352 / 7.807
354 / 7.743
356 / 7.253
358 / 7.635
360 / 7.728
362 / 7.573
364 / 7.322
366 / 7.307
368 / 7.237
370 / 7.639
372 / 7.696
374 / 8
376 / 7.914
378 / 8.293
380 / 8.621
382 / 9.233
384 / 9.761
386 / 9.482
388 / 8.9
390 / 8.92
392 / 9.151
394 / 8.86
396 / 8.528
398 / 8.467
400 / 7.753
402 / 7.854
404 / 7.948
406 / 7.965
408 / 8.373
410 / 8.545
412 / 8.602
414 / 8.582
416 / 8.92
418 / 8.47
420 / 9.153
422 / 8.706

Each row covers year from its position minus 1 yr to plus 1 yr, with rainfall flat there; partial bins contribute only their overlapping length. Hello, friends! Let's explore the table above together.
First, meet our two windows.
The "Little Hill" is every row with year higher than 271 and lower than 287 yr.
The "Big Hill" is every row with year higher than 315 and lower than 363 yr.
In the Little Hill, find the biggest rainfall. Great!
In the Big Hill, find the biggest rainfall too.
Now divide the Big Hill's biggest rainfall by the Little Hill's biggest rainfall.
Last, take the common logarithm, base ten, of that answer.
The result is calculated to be 0.01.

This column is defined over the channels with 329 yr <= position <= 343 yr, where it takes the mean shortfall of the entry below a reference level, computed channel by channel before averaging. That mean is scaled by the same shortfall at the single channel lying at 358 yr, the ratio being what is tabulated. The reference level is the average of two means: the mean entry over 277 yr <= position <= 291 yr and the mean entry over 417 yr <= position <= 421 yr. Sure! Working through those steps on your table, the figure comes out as 5.7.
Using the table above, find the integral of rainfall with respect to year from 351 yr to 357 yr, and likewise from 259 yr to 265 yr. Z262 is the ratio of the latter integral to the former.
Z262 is 1.09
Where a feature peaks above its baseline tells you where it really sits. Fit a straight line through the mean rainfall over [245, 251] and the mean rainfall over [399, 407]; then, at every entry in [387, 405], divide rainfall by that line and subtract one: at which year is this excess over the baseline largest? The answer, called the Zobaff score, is 392 yr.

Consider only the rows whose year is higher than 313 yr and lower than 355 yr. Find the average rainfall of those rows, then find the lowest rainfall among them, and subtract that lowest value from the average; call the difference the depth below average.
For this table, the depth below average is 1.36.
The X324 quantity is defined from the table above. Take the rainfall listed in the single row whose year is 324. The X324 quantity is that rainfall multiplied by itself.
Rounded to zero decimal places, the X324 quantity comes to 30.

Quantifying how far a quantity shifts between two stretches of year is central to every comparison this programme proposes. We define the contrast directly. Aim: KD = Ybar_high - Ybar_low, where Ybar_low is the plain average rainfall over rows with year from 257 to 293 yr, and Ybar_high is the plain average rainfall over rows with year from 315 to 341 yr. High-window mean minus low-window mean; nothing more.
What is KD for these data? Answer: -2.2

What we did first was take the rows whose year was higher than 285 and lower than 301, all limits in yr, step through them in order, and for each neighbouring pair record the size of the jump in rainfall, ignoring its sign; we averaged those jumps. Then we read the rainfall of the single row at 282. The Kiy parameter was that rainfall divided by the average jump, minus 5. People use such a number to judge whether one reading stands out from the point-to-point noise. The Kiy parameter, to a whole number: 16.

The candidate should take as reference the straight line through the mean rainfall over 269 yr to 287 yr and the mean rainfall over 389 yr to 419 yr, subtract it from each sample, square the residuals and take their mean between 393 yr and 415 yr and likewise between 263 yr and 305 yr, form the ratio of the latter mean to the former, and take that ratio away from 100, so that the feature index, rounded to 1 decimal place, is 98.6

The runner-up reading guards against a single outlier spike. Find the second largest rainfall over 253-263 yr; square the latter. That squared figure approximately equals 73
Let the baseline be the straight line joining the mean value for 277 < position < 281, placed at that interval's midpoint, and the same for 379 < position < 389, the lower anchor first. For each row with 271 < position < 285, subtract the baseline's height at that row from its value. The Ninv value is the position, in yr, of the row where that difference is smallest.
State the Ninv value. 278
